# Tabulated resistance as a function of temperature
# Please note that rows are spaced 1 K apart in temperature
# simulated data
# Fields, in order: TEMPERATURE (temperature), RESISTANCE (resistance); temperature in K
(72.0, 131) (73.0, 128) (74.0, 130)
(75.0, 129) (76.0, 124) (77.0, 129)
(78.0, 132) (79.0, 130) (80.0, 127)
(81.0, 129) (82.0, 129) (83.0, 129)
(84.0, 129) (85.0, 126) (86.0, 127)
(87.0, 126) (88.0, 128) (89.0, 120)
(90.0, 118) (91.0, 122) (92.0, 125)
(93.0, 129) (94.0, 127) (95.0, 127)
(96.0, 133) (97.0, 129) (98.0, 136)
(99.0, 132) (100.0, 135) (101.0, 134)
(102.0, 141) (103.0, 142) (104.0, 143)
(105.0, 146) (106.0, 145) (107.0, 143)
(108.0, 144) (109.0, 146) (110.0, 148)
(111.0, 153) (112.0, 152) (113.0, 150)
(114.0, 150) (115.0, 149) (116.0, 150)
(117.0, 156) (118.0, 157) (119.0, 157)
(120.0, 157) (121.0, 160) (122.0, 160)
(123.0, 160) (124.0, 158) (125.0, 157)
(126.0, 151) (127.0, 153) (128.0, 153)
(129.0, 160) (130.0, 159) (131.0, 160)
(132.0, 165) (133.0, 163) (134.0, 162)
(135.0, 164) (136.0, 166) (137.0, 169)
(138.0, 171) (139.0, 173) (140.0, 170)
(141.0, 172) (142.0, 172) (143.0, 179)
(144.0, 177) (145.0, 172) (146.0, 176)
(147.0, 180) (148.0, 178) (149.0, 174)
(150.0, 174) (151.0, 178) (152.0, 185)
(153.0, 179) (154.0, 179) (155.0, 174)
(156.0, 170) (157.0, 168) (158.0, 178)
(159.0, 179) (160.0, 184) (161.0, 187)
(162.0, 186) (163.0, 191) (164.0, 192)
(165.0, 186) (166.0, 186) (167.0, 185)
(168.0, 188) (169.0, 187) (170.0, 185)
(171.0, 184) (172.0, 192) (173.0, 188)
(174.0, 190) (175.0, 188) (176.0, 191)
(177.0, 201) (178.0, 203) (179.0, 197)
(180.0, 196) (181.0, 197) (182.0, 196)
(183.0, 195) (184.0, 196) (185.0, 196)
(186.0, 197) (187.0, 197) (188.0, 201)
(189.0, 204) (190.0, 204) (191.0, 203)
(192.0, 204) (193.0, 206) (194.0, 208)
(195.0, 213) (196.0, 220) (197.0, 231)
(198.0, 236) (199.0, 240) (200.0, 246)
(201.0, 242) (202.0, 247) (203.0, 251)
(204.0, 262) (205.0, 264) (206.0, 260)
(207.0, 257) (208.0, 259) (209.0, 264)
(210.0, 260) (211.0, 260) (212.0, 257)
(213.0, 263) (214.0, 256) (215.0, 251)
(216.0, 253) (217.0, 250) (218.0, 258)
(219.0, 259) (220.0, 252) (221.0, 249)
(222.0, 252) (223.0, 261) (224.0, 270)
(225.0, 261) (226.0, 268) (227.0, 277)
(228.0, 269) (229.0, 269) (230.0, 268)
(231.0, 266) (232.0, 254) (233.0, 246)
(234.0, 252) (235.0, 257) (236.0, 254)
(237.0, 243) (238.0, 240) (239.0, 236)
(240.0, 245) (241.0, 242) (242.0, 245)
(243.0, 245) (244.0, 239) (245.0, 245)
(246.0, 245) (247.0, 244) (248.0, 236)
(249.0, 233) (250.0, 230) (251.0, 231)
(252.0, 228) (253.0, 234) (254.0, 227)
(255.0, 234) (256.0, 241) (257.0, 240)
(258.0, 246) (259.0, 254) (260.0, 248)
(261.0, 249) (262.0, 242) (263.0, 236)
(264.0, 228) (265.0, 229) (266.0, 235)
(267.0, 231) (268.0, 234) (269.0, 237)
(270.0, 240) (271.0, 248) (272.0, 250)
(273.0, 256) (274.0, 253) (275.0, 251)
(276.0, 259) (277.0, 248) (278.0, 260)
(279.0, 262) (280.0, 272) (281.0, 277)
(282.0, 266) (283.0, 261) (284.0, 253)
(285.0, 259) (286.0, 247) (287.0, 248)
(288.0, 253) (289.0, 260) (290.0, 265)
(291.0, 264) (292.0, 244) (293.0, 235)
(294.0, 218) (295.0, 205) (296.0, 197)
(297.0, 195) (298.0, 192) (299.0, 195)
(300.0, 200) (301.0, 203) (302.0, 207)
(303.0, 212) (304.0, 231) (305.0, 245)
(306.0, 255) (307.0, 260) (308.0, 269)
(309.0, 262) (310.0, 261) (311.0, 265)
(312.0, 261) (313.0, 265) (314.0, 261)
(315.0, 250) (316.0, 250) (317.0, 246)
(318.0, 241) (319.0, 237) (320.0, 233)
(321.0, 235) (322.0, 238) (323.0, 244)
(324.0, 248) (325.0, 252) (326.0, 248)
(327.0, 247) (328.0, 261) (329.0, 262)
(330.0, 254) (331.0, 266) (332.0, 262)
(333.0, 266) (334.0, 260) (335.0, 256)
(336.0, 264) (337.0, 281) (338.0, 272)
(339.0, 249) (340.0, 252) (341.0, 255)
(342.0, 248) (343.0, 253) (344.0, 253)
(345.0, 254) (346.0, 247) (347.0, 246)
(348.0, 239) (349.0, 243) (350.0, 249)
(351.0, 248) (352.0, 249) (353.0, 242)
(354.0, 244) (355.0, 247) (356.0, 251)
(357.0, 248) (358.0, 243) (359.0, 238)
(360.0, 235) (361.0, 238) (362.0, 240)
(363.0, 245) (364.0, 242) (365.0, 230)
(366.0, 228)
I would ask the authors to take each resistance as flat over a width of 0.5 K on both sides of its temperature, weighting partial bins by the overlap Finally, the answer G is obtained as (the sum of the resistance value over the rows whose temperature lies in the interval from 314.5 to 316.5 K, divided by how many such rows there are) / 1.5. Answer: 167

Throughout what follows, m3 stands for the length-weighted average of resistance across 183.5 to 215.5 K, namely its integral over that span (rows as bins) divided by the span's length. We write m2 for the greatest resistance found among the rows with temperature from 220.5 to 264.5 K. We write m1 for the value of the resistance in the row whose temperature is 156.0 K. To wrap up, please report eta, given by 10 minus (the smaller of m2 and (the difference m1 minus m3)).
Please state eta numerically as 73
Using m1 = 170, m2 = 277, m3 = 233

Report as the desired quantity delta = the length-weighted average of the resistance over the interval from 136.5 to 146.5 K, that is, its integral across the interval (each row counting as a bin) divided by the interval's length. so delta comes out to 173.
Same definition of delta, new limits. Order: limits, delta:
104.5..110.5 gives 145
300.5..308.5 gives 235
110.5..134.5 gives 156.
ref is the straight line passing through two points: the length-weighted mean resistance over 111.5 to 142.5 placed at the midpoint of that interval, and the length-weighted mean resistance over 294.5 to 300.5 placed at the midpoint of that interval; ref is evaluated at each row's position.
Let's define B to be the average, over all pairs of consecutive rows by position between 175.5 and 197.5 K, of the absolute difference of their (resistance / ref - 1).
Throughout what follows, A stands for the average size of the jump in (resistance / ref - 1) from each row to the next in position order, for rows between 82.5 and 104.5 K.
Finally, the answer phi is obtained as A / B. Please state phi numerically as 1.2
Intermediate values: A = 0.020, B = 0.016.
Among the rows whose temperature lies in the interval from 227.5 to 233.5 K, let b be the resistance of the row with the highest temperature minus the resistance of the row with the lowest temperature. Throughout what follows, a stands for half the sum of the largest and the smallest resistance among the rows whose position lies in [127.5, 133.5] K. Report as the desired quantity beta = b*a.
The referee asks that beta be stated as -3657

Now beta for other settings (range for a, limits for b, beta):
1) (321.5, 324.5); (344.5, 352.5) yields -1215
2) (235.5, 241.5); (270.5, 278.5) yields 2940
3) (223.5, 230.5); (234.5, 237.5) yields -3766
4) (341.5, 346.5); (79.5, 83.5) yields 501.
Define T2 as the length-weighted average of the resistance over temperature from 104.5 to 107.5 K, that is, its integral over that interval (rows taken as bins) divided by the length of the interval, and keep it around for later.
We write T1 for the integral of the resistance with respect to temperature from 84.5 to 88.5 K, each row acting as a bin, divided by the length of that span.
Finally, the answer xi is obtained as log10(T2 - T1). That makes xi 1.25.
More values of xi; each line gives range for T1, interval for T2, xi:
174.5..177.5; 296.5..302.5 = 0.73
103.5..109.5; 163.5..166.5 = 1.64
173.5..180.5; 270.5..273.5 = 1.75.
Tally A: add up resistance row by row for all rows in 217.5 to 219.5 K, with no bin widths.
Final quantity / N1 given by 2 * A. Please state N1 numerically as 1034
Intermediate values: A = 517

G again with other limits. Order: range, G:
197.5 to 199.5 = 159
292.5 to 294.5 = 151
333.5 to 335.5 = 172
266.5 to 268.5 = 155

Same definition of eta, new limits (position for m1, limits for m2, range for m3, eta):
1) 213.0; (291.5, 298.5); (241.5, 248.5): -10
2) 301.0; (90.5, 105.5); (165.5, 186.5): -1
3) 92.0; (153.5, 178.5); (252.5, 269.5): 123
